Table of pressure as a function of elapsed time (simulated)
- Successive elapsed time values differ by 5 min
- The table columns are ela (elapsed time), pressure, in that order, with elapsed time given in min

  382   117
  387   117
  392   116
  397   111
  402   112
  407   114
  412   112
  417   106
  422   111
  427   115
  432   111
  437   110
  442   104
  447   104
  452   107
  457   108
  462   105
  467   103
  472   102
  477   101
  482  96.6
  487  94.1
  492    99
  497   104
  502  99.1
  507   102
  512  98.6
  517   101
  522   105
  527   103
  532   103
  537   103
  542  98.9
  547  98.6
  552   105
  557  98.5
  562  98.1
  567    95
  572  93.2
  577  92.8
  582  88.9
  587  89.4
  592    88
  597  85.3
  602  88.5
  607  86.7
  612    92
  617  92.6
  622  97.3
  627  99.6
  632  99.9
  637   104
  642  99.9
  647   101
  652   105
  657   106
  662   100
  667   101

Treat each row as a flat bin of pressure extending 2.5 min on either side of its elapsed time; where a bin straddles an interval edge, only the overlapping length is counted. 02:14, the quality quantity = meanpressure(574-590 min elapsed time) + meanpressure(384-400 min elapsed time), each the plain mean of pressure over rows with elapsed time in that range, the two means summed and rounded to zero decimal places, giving 205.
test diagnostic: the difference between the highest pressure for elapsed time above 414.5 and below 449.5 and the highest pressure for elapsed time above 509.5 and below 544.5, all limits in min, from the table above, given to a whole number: 10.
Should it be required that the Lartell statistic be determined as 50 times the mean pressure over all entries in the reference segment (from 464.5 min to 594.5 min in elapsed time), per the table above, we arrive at 4925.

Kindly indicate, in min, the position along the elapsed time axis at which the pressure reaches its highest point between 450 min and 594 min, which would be 457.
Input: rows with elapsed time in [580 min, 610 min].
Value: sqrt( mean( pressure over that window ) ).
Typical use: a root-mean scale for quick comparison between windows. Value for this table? 9.4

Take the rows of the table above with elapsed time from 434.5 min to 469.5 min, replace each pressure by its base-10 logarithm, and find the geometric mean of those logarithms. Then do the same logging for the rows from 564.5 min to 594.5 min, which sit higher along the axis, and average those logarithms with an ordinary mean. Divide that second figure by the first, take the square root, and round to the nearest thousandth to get 0.984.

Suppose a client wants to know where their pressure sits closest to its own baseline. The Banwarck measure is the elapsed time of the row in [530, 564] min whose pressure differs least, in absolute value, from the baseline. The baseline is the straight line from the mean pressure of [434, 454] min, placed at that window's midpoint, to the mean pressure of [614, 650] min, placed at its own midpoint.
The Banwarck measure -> 532 min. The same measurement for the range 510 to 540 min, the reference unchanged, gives 532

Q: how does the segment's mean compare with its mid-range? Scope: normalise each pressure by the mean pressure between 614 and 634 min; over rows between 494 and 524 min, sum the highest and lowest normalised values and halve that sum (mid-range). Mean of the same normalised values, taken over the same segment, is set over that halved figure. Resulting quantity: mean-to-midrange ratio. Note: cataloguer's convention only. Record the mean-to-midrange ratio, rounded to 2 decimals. 1.00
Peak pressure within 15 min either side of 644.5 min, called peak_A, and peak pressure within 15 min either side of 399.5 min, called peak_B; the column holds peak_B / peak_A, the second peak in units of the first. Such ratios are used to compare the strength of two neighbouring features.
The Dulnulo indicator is 1.10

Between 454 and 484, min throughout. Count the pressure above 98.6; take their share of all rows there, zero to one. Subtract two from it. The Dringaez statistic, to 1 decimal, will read -1.2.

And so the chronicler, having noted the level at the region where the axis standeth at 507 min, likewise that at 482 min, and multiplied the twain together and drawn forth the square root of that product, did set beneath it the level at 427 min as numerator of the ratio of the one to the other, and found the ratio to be 1.16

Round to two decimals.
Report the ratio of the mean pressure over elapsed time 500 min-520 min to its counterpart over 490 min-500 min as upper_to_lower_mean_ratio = 0.99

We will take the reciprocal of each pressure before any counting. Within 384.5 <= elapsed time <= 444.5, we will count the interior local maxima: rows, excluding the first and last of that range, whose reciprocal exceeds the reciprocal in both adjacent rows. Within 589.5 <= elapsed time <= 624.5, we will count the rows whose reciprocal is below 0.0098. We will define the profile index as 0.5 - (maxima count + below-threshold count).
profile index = -1.5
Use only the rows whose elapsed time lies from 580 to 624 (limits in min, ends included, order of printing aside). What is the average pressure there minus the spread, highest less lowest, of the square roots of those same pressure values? 89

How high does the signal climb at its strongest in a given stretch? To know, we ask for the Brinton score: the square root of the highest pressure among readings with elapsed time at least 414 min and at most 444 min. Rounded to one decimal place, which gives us 10.7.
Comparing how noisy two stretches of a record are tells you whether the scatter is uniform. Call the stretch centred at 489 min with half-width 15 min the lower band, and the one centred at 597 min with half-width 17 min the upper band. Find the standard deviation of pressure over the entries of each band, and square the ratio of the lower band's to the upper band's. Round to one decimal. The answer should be 2.6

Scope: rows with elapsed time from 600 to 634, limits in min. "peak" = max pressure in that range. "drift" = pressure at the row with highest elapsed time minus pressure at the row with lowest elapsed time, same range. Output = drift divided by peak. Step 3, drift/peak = 0.11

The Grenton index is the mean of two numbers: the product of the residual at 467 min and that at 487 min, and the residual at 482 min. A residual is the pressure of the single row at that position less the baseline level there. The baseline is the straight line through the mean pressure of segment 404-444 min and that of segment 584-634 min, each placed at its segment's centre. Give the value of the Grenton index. 12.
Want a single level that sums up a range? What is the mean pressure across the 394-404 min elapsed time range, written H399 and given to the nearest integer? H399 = 112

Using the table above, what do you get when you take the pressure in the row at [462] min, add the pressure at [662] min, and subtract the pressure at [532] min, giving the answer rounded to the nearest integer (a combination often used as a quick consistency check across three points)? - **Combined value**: 102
